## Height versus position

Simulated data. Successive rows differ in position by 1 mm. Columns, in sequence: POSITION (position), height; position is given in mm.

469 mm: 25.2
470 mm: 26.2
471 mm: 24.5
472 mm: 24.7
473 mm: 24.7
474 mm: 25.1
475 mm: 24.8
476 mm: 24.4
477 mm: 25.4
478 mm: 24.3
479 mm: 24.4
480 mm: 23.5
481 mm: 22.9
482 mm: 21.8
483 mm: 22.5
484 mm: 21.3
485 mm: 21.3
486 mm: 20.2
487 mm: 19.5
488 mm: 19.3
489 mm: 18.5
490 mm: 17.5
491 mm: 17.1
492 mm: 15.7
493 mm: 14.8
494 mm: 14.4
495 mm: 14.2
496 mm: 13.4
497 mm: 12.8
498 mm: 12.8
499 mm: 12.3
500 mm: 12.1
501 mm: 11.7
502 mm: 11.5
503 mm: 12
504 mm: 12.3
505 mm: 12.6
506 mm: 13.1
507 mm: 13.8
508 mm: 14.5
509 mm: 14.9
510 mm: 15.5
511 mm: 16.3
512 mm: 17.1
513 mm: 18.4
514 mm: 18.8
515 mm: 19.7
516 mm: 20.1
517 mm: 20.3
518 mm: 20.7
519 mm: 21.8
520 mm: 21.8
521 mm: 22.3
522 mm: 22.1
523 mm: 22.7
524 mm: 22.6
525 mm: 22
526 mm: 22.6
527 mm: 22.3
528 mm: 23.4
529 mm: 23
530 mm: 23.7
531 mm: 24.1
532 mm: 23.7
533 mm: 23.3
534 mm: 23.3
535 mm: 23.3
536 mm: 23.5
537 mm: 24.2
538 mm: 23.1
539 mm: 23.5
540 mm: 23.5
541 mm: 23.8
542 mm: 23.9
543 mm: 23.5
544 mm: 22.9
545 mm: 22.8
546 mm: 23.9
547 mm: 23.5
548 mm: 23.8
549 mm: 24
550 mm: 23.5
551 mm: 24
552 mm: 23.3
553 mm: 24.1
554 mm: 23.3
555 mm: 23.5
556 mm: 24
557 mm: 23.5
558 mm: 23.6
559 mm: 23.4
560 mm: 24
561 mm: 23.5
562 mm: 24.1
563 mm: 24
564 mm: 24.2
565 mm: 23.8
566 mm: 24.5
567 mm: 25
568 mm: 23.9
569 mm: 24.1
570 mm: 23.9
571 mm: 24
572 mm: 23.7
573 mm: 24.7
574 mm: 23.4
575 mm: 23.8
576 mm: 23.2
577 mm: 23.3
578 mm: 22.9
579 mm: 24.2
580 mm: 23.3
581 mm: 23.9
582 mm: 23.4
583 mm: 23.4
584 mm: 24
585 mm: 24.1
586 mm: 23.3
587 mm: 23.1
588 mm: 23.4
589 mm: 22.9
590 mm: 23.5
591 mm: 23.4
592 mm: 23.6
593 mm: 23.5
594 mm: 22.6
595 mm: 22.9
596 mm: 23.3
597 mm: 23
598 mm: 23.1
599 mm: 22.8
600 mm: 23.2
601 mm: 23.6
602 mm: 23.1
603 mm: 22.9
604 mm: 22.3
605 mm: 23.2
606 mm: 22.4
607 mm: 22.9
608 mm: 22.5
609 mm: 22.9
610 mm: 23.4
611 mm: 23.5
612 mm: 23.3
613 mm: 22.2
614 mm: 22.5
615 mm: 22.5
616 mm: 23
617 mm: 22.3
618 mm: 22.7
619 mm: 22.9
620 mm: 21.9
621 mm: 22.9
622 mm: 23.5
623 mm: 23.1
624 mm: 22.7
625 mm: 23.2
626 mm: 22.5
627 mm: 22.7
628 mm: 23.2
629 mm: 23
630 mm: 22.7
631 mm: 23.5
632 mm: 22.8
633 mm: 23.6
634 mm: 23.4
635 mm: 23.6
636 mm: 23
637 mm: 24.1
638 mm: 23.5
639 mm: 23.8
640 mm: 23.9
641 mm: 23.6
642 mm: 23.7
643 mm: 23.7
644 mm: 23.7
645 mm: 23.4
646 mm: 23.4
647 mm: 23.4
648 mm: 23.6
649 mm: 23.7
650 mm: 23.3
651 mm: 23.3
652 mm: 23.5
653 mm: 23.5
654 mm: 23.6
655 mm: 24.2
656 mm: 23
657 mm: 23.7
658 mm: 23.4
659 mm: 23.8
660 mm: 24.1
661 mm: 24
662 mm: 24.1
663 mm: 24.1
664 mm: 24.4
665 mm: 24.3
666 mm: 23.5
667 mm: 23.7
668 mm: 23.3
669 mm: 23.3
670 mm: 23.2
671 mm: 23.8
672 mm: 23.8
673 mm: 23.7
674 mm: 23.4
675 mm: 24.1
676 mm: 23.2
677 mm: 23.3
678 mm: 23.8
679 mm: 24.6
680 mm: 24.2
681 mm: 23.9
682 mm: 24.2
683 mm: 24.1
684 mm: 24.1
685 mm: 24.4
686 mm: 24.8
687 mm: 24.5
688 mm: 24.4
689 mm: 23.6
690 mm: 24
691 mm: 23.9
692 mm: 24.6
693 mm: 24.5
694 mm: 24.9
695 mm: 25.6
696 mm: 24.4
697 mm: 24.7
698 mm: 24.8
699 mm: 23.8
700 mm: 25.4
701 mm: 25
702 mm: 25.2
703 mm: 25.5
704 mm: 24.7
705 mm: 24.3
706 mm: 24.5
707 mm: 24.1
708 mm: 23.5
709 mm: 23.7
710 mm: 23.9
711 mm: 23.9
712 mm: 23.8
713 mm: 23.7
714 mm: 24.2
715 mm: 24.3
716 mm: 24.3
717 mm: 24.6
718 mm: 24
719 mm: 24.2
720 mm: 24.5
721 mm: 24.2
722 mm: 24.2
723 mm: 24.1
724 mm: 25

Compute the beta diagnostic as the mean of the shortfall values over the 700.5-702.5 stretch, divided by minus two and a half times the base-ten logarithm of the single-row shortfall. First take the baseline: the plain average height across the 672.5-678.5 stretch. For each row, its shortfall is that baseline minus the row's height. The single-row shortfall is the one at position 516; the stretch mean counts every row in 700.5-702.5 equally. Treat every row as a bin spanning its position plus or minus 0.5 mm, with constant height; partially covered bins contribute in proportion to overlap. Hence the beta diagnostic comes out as 1.1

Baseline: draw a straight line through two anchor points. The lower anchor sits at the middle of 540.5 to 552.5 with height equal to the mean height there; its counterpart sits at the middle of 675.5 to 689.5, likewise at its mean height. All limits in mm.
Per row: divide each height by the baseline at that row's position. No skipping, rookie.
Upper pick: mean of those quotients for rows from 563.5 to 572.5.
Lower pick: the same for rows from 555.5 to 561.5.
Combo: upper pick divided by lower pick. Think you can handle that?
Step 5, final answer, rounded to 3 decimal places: 1.018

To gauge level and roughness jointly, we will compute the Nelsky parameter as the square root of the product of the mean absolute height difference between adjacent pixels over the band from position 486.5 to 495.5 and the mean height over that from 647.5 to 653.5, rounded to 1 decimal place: 3.9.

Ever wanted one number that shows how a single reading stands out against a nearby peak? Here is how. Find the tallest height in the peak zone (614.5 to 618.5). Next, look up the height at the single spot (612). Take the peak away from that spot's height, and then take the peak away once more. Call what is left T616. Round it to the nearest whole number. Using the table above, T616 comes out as -23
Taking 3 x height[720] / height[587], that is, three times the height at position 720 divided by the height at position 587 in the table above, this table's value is 3.18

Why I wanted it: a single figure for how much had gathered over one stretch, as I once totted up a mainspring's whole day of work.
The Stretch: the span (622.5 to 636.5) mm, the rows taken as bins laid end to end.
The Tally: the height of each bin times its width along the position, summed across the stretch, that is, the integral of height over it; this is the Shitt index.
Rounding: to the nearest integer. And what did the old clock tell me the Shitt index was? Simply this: 323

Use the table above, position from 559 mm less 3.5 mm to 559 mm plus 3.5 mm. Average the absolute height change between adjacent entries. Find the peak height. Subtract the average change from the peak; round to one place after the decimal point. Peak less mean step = 23.7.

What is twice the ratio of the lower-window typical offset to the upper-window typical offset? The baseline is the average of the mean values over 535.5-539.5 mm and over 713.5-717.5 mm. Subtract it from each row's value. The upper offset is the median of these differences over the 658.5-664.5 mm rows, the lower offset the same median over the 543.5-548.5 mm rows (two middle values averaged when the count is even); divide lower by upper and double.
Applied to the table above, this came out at -6.7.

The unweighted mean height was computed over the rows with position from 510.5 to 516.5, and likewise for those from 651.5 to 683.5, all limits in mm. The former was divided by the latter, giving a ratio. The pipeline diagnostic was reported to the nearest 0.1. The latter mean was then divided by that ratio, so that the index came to 30.7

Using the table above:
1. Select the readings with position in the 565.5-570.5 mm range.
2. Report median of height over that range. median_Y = 24.1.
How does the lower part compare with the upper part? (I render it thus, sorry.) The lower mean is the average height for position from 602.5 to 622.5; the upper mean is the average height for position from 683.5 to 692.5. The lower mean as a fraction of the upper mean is 0.94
